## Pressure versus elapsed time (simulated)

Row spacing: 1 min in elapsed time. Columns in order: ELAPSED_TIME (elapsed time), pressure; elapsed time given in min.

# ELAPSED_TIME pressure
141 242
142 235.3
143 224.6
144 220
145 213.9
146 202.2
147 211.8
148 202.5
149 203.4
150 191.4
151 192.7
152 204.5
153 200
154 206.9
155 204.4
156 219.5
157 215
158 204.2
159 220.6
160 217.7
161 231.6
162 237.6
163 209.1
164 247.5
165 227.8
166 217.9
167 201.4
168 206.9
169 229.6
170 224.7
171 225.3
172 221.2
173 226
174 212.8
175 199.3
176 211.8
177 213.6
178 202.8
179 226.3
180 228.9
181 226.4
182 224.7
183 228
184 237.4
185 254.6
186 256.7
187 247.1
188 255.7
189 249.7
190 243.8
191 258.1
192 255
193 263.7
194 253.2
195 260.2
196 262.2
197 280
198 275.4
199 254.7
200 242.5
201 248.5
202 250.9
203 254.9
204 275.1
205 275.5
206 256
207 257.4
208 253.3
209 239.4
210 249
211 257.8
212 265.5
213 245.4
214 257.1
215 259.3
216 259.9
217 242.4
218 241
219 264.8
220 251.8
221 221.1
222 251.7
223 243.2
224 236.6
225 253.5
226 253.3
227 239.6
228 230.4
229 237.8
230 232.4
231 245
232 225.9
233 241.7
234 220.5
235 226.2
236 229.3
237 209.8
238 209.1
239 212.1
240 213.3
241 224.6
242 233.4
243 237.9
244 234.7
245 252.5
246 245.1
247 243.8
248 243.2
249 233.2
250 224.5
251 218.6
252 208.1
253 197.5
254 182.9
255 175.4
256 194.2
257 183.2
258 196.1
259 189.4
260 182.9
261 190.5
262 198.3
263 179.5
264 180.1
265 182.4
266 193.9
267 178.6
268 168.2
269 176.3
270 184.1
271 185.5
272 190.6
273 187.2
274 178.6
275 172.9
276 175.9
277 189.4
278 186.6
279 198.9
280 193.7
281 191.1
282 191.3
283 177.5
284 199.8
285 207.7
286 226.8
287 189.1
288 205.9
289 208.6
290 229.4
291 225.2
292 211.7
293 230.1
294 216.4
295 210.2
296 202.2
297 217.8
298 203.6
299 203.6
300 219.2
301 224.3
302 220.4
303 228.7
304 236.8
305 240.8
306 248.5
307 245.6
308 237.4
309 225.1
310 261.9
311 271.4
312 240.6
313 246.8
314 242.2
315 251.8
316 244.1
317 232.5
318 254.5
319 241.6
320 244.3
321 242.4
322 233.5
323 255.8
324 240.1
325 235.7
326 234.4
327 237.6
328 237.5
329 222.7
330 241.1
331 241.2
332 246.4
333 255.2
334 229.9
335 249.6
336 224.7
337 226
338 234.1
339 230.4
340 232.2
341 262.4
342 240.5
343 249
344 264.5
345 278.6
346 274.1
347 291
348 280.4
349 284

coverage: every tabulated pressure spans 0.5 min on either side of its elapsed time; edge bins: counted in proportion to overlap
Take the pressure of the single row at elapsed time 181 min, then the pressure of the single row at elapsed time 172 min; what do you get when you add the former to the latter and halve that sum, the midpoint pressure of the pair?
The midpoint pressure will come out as 224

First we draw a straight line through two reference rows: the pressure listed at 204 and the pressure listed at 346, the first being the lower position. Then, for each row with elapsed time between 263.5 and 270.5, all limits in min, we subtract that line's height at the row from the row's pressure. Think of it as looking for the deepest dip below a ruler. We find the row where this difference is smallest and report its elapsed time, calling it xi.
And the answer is 268 min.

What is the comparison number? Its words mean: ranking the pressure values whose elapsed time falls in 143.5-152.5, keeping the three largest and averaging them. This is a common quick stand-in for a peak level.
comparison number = 215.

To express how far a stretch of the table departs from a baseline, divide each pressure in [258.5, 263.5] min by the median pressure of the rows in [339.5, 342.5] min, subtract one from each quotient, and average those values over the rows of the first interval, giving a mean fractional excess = -0.22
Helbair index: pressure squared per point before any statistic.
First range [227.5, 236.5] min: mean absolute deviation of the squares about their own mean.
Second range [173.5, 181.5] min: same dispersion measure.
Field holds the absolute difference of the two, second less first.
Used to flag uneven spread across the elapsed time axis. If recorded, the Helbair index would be 949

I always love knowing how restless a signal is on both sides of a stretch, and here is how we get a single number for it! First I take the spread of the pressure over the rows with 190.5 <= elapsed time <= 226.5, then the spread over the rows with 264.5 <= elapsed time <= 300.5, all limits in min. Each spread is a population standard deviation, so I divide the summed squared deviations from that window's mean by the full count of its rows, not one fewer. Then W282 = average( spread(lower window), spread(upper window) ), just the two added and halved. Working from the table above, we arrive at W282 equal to 14.3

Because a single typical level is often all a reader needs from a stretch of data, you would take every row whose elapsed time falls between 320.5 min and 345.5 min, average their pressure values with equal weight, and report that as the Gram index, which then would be 242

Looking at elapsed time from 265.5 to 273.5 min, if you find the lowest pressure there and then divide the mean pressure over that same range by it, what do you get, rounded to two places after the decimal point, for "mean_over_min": 1.09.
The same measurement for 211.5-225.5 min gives 1.13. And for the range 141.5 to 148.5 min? 1.07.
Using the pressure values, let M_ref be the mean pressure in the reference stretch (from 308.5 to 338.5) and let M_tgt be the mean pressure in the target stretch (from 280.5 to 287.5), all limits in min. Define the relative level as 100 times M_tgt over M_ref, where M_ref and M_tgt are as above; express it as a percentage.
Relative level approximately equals 82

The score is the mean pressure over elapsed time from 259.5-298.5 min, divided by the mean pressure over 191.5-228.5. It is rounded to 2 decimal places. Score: 0.77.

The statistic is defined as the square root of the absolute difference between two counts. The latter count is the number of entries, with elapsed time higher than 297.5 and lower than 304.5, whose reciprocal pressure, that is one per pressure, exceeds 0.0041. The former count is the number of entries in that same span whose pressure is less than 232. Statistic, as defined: 1.00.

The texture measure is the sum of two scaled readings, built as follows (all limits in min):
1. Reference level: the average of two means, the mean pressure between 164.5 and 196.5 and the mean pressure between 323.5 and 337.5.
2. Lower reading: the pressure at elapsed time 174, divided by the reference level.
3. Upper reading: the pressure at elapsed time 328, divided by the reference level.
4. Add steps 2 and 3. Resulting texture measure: 1.92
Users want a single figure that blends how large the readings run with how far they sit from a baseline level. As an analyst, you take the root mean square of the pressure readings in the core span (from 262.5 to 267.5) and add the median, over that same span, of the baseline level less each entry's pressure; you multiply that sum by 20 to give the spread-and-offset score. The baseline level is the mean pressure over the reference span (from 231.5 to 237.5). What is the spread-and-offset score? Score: 4569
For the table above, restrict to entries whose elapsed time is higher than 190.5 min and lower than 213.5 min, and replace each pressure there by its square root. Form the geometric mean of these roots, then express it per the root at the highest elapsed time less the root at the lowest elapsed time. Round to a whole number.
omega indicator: -40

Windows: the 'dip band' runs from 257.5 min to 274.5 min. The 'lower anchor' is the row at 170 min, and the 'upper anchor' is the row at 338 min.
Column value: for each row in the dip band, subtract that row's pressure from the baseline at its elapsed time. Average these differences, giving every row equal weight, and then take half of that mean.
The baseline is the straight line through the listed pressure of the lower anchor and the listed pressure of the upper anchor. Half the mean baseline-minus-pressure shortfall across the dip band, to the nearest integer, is 23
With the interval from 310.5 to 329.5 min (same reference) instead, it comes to -5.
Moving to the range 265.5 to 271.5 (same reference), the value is 25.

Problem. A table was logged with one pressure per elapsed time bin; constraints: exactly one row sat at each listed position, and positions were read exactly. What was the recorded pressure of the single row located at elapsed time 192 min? 255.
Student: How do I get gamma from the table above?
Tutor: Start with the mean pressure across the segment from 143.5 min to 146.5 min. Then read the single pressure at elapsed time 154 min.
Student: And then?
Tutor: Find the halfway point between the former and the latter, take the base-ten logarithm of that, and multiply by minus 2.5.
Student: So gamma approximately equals -5.80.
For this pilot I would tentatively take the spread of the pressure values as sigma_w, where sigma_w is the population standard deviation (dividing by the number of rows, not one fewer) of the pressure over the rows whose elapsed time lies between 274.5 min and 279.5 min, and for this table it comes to 9.4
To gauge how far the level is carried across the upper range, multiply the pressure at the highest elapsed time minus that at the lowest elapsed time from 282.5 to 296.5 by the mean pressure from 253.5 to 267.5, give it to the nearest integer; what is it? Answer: 4600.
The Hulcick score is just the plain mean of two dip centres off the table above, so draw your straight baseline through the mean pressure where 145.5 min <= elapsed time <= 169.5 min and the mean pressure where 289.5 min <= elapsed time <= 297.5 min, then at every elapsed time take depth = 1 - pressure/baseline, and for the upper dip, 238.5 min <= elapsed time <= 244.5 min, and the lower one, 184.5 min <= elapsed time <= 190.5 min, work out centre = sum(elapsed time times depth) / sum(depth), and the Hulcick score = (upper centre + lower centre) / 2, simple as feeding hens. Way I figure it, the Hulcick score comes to 215.2 min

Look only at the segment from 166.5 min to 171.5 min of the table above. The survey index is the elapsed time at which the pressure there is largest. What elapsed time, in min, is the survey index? 169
